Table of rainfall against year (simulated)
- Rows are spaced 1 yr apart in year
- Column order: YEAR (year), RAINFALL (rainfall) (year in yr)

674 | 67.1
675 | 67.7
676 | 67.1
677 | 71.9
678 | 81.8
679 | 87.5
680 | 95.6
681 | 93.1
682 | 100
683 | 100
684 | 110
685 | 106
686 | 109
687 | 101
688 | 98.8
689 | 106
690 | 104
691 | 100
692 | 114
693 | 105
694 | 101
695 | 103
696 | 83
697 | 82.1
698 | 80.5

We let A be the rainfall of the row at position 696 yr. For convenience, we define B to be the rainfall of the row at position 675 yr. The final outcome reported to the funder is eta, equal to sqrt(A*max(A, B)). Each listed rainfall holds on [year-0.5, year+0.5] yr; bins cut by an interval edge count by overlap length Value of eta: 83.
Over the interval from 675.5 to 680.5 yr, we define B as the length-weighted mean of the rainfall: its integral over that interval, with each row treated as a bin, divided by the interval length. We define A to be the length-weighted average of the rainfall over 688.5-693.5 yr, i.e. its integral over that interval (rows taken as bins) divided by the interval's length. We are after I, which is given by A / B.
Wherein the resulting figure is 1.31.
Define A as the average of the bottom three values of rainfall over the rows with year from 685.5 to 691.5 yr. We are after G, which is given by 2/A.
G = 0.0200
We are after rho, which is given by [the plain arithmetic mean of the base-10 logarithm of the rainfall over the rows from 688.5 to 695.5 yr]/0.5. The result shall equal 4.04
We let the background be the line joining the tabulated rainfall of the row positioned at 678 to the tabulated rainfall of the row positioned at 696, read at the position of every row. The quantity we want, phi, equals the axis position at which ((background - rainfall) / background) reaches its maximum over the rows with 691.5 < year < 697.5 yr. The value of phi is 697 yr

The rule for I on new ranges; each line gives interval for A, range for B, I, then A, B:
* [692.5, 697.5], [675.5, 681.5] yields 1.14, 95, 83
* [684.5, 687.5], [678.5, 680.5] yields 1.15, 105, 92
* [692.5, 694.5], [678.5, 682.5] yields 1.10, 103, 94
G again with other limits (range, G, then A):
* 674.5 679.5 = 0.0290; 68.9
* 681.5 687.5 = 0.0199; 100.3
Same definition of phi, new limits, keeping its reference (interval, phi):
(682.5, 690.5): 688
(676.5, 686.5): 677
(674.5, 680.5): 676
